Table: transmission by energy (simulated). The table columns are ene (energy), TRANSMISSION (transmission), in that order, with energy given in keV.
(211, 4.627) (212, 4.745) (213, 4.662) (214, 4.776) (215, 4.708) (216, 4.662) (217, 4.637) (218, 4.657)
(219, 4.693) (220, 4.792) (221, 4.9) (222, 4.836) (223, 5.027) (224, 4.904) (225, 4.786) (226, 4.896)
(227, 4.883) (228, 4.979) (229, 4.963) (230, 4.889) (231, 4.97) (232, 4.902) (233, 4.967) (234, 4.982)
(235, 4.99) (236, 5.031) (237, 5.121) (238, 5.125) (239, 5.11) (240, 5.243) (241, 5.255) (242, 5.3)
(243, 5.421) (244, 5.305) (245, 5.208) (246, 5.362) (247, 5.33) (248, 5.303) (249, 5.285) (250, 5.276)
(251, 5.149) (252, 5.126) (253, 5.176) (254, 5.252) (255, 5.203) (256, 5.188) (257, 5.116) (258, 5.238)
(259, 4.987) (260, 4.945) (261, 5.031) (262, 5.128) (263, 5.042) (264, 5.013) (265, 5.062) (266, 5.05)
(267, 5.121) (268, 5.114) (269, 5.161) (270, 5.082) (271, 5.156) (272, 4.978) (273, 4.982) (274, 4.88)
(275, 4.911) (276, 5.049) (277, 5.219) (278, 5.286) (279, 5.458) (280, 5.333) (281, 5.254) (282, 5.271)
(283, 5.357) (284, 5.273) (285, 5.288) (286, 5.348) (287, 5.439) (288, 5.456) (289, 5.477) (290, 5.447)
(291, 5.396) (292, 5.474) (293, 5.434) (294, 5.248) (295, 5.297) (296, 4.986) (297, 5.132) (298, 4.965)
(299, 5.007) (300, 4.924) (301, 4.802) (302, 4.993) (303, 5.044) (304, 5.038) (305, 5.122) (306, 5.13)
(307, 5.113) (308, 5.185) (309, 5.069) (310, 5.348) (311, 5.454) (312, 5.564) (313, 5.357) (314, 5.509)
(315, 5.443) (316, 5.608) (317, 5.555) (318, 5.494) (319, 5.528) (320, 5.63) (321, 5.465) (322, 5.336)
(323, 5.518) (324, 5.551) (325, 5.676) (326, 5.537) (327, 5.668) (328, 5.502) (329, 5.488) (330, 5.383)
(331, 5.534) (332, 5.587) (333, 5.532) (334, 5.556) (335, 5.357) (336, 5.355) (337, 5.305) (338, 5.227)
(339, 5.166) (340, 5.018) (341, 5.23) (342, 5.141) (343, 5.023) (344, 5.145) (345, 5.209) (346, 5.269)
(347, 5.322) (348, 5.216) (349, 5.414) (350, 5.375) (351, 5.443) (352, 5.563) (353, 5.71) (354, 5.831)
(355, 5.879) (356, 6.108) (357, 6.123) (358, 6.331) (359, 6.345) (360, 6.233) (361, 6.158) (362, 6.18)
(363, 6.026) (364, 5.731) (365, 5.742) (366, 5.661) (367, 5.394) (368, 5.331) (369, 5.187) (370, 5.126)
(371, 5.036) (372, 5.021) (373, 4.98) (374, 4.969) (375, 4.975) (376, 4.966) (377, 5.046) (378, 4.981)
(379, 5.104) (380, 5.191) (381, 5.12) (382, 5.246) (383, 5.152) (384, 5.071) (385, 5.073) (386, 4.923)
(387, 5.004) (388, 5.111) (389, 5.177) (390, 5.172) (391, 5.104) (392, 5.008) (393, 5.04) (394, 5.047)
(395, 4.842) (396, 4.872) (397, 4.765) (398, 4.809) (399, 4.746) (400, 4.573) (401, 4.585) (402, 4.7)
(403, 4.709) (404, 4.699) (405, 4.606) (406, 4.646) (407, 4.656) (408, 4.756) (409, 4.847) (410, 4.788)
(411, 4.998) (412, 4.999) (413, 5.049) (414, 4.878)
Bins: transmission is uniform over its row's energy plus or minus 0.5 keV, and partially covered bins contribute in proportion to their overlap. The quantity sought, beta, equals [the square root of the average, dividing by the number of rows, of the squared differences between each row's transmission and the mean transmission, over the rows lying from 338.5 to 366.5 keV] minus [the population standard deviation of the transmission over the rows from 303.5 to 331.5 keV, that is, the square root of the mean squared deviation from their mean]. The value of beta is 0.24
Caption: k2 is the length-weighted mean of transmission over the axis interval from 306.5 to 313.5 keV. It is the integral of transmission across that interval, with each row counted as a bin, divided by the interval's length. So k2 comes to 5.30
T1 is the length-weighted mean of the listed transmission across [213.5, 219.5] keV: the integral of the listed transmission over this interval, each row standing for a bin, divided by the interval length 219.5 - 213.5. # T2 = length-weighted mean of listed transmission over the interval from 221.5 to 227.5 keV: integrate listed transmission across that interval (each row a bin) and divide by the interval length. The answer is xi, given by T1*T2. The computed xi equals 22.9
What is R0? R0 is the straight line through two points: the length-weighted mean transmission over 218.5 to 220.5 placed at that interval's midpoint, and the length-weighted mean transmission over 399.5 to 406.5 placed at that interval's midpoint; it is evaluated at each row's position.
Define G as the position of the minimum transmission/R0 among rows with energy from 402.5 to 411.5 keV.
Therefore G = 405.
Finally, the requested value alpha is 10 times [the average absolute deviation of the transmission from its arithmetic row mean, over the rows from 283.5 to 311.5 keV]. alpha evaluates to 1.74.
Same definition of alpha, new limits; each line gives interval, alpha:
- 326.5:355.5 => 1.78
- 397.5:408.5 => 0.61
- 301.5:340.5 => 1.72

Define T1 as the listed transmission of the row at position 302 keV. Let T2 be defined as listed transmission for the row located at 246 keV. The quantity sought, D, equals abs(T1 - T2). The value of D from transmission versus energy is 0.37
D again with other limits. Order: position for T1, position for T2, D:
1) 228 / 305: 0.14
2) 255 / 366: 0.46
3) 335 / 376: 0.39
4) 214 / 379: 0.33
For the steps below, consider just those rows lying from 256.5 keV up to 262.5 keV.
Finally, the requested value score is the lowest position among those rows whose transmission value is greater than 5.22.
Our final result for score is 258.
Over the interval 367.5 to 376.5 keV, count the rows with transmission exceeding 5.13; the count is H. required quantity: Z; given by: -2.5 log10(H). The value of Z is -0.8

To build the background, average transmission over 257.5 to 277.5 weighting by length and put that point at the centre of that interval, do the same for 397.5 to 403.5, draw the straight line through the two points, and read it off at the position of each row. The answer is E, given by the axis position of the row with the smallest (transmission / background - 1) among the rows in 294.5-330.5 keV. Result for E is 301 keV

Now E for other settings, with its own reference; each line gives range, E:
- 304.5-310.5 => 309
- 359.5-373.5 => 373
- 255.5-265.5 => 260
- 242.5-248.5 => 245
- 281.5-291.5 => 282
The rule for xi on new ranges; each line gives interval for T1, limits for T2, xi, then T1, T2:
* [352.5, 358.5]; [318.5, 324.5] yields 33.0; 6.00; 5.5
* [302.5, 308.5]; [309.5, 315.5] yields 27.8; 5.11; 5.4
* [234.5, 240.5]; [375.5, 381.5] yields 25.9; 5.10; 5.1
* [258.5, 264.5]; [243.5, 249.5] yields 26.6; 5.02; 5.3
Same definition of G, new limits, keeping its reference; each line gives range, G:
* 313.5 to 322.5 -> 322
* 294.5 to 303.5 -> 301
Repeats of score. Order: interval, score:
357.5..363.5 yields 358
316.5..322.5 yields 317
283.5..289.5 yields 284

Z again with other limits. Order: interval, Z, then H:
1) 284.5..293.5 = -2.4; 9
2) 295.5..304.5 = 0.0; 1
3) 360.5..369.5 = -2.4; 9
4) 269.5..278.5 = -1.2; 3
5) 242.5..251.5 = -2.4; 9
